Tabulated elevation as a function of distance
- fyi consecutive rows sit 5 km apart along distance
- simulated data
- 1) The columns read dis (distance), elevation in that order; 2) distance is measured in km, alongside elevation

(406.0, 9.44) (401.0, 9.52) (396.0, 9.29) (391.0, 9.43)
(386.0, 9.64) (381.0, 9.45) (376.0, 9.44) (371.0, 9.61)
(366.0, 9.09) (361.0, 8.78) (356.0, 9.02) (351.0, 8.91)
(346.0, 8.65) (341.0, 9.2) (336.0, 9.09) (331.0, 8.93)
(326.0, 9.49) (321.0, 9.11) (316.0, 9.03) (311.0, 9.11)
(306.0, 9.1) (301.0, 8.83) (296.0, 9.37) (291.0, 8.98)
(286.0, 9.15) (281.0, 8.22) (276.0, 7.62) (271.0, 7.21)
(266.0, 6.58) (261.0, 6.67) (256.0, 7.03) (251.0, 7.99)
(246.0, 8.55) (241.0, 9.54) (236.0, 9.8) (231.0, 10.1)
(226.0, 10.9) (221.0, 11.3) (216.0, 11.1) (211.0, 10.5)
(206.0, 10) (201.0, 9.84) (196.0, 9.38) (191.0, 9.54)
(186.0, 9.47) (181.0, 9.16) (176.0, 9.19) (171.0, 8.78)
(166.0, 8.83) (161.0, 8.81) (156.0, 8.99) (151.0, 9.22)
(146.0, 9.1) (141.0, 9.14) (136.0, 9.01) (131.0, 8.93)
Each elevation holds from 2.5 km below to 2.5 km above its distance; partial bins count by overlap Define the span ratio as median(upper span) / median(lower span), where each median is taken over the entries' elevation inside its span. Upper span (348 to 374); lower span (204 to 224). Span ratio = 0.84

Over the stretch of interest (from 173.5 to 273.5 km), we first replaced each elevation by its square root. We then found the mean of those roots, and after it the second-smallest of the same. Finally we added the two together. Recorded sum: 5.61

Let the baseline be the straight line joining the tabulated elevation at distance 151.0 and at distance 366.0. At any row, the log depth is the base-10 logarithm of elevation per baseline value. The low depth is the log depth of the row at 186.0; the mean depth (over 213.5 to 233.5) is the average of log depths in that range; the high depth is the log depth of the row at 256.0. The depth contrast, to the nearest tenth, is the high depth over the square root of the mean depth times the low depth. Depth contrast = -3.8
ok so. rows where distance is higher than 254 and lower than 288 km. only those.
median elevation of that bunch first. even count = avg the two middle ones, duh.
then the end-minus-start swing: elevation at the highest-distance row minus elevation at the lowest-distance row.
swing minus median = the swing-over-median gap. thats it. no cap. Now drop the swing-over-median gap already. -5.1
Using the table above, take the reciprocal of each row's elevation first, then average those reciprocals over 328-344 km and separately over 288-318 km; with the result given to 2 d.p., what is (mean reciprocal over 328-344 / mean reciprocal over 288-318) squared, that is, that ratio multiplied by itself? 1.00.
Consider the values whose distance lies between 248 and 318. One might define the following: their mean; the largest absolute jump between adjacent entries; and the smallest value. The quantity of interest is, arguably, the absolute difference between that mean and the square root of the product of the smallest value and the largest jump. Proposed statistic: 5.7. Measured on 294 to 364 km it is 6.8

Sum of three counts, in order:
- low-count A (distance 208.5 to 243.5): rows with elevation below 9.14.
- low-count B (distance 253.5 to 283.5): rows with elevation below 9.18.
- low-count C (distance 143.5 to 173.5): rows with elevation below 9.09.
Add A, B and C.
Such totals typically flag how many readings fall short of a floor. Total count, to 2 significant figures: 10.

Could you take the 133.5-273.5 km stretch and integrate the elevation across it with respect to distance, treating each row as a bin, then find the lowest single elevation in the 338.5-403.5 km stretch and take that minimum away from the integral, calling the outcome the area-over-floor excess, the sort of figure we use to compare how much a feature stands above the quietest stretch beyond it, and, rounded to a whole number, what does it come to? 1270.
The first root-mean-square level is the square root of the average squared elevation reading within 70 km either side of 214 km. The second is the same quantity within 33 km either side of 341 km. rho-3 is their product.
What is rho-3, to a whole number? 83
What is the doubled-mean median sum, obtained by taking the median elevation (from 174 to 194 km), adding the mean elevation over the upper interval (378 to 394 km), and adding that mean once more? 28.3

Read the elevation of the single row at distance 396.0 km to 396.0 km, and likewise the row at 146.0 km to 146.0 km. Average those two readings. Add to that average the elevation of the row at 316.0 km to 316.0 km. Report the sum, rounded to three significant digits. 18.2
